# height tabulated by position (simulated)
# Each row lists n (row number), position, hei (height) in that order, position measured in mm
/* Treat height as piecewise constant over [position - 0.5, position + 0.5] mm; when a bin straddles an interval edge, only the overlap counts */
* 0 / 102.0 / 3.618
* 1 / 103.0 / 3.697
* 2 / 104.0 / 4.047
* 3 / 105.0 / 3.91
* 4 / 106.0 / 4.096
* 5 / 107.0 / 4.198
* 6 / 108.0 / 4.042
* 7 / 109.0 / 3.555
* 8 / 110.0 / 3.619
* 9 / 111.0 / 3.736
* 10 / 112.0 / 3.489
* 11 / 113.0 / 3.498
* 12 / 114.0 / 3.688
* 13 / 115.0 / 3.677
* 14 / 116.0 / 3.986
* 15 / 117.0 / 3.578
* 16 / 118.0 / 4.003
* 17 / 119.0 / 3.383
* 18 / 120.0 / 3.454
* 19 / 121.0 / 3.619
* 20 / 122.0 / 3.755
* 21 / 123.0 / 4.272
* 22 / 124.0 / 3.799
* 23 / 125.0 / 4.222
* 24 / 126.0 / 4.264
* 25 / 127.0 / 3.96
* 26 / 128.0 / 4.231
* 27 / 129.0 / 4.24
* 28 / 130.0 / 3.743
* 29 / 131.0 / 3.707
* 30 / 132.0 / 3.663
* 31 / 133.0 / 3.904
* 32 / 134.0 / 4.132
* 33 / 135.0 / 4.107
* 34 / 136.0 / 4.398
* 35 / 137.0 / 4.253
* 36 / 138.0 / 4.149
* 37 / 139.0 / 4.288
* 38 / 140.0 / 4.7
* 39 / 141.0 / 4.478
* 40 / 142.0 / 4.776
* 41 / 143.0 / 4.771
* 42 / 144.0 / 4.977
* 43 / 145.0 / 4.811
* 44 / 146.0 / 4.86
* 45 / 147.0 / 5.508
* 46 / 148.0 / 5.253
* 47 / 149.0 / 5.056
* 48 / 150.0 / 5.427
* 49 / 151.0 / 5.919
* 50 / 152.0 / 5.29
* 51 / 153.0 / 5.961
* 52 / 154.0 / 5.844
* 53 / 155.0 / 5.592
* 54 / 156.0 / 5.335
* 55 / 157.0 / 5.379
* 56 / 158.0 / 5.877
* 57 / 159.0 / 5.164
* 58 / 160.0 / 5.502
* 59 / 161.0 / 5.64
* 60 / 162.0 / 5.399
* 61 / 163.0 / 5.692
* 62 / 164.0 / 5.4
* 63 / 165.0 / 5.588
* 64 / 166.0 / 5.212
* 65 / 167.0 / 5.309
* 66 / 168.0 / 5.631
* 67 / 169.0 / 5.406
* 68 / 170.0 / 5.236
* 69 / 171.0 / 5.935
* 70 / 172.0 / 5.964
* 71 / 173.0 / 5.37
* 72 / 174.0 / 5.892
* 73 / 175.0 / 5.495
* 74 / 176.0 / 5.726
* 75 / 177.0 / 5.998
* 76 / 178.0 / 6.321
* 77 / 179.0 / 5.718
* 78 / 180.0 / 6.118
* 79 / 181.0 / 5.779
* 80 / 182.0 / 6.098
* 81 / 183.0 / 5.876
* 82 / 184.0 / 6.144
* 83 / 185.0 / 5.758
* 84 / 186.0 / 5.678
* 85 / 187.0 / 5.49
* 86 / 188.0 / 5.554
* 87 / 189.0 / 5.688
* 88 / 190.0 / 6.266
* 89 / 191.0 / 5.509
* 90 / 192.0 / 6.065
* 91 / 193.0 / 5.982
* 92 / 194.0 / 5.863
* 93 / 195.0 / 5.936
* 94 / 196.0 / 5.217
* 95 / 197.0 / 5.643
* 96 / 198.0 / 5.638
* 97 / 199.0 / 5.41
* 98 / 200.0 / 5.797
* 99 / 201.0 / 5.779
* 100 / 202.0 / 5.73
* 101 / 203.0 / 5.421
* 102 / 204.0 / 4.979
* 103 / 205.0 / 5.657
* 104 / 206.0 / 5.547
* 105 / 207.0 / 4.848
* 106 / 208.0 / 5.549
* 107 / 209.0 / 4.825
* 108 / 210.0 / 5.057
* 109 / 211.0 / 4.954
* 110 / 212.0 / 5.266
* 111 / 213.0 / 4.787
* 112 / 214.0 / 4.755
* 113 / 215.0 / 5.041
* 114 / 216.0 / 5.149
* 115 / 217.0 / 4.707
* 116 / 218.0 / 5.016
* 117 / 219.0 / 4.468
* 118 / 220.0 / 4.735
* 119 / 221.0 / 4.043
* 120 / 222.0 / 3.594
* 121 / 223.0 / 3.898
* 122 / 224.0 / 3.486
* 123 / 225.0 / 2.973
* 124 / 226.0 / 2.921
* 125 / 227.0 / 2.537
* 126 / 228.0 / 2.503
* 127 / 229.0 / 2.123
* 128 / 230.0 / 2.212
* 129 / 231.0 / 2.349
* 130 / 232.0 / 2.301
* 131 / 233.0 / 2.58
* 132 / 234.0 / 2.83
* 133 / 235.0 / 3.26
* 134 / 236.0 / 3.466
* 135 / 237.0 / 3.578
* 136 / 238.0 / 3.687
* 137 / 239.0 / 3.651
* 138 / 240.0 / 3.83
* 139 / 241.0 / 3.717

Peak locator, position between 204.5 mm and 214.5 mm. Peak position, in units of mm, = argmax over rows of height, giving 205.0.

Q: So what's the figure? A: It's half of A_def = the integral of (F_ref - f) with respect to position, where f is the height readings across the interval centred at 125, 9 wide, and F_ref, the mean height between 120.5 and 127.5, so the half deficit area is 0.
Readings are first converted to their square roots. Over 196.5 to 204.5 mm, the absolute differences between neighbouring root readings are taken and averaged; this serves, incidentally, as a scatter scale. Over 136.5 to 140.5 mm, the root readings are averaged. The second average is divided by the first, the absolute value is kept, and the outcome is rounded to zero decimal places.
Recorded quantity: 47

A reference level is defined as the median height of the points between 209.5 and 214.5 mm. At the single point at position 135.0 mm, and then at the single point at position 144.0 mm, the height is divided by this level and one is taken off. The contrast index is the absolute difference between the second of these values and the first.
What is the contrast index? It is 0.18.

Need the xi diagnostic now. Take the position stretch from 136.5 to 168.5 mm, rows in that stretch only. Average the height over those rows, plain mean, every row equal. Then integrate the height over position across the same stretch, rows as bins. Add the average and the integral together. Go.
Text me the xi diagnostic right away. 172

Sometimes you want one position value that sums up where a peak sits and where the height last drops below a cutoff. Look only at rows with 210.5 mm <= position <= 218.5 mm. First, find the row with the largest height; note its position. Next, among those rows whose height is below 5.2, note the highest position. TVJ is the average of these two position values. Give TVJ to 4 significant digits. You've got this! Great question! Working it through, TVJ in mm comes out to 215.0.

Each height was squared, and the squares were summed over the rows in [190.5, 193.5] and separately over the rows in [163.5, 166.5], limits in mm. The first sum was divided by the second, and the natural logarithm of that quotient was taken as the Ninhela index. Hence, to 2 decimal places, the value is 0.16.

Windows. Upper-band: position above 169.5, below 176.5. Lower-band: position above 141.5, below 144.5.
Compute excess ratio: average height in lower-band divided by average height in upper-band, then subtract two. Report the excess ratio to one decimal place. -1.1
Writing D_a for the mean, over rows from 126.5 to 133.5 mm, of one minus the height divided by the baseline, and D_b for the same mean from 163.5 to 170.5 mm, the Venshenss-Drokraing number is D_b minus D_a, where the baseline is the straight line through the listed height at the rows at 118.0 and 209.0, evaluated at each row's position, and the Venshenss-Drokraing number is -0.26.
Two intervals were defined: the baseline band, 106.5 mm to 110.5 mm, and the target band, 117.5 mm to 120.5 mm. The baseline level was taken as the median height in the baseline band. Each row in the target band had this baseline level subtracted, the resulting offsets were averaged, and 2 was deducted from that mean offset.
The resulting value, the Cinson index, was -2.2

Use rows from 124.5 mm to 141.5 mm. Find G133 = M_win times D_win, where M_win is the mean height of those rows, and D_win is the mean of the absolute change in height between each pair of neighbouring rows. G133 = 0.78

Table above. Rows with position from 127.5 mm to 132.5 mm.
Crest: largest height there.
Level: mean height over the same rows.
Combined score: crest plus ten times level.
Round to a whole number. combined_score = 43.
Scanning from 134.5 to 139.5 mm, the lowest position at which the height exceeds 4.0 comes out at 135.0 mm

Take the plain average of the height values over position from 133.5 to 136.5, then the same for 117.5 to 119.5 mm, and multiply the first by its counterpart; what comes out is 15.6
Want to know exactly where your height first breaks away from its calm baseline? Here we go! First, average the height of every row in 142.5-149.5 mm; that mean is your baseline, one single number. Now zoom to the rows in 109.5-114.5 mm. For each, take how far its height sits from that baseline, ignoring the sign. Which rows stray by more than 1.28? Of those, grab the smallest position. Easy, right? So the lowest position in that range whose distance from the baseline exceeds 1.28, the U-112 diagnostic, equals 110.0 mm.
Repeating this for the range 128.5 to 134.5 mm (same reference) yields 130.0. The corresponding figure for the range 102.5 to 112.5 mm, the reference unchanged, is 103.0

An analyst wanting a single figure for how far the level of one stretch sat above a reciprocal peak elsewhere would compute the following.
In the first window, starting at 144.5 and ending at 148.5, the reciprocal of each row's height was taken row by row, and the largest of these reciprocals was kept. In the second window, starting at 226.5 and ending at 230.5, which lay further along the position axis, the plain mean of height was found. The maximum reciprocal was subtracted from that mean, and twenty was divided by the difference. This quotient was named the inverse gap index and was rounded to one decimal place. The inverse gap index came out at 9.4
